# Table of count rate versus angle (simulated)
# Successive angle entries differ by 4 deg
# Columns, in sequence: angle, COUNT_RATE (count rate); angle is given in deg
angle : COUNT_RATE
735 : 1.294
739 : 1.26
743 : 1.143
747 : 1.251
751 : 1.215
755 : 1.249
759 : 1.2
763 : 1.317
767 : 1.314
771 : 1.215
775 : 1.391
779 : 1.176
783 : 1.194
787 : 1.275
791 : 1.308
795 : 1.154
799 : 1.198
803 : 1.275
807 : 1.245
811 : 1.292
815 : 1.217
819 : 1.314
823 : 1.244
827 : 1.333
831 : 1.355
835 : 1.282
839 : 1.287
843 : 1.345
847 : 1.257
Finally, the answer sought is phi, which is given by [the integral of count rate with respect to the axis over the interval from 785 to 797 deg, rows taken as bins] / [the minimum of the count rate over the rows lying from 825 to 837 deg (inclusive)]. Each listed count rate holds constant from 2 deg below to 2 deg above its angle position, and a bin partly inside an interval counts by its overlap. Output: 11.7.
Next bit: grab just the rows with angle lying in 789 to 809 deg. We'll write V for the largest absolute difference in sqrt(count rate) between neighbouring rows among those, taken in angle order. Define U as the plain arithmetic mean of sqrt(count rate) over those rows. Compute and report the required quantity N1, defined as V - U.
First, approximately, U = 1.11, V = 0.069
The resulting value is -1.04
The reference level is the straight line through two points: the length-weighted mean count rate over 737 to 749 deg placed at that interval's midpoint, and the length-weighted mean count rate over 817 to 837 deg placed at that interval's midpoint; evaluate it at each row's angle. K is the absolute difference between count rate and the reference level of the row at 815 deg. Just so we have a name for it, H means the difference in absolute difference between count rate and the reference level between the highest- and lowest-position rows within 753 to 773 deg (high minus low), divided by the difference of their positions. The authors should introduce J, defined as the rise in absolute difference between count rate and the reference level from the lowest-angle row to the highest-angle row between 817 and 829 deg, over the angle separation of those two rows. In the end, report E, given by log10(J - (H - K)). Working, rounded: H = 0.0009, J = 0.0013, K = 0.08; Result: -1.12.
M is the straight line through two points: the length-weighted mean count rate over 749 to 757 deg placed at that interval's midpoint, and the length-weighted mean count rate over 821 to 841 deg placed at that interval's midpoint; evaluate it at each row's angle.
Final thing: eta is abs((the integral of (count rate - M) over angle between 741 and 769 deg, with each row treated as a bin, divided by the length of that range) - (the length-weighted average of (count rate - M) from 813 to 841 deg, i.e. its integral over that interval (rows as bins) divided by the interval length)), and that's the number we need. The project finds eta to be 0.014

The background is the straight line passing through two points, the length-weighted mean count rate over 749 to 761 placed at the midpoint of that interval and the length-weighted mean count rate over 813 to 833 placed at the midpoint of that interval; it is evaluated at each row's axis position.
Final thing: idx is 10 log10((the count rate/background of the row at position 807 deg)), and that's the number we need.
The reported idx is -0.1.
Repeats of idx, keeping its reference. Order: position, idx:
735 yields 0.3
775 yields 0.5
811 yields 0.0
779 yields -0.3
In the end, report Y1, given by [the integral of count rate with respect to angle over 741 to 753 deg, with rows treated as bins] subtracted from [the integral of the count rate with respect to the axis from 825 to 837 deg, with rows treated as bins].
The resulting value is 1.4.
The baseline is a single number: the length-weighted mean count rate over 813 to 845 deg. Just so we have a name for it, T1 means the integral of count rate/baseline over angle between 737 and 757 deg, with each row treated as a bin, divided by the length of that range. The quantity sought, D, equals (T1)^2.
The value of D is 0.89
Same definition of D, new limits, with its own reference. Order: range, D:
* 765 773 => 0.95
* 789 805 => 0.90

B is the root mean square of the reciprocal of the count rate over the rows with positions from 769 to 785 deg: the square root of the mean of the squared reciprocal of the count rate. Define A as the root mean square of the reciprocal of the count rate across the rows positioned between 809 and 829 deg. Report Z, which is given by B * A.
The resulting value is 0.633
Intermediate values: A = 0.783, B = 0.809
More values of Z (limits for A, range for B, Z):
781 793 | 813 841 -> 0.618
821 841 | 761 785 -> 0.611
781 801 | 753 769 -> 0.646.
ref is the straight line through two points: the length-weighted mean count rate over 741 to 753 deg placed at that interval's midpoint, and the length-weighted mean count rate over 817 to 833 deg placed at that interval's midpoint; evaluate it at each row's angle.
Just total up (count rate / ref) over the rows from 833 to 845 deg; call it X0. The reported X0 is 2.94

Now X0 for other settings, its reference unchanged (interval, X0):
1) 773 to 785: 3.02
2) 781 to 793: 3.00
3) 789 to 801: 2.88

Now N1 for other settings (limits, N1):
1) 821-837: -1.10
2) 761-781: -1.04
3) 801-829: -1.09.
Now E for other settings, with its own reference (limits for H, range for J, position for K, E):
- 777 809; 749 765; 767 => -1.11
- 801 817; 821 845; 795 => -0.96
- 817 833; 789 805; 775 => -0.87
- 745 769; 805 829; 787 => -2.08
